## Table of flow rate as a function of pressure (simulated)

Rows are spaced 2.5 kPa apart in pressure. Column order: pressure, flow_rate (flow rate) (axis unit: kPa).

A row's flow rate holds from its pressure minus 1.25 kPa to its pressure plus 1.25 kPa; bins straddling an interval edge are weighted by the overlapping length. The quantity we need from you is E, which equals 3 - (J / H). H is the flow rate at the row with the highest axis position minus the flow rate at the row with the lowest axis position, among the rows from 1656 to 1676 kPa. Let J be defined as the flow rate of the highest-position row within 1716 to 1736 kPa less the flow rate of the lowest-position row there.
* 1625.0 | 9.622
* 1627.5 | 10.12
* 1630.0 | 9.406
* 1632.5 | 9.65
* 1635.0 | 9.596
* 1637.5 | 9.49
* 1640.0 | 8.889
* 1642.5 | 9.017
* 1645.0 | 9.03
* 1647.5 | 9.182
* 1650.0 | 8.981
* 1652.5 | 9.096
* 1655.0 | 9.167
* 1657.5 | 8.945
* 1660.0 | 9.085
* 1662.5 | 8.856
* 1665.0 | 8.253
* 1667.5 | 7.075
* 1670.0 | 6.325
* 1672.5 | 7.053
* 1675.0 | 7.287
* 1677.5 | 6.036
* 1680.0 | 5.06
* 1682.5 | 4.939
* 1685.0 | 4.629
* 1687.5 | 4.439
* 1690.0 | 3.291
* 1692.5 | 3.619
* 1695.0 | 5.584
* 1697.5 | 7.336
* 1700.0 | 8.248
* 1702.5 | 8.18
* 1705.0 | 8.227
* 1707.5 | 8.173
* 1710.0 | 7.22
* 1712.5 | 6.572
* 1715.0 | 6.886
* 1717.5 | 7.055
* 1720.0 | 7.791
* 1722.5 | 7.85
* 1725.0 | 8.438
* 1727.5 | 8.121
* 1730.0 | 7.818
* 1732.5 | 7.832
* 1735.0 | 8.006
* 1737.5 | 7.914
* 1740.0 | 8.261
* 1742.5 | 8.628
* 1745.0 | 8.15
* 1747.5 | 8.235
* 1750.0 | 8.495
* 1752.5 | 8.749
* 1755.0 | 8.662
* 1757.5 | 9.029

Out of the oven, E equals 3.6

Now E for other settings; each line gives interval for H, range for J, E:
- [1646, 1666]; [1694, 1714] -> 4.1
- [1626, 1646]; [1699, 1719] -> 1.9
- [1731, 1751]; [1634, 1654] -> 3.8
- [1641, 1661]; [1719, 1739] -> 1.2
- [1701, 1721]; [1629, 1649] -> 2.4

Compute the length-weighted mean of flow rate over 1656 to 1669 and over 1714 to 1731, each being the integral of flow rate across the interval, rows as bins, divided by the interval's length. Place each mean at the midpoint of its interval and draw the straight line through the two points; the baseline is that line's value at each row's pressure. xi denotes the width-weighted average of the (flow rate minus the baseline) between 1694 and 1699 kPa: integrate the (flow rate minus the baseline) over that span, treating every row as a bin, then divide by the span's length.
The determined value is -1.43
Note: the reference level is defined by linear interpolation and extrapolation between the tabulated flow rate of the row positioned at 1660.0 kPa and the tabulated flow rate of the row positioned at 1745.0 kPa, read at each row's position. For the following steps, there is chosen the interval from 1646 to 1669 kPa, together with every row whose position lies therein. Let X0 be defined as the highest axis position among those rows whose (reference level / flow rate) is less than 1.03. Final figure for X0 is 1662.5 kPa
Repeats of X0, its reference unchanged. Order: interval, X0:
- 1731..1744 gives 1742.5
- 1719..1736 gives 1727.5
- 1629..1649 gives 1647.5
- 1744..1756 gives 1755.0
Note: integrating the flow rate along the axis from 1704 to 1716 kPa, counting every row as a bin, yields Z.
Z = 89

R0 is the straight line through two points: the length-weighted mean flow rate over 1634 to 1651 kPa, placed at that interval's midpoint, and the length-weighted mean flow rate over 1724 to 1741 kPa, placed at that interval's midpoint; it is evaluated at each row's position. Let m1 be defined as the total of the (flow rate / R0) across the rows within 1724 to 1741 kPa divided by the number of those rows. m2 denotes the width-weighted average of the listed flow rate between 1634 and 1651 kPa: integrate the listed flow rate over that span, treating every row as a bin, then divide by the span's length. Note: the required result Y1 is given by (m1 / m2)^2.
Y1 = 0.012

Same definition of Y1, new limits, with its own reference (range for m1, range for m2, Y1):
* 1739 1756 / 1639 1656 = 0.014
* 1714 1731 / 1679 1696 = 0.044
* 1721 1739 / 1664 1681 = 0.022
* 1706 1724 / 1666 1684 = 0.020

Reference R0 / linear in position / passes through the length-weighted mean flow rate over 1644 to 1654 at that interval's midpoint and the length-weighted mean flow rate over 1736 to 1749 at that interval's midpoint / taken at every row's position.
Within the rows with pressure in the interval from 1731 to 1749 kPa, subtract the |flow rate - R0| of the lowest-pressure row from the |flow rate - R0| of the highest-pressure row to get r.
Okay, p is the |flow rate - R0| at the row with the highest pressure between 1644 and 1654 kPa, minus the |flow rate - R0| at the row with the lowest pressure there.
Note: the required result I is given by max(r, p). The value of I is 0.0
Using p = 0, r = -0.45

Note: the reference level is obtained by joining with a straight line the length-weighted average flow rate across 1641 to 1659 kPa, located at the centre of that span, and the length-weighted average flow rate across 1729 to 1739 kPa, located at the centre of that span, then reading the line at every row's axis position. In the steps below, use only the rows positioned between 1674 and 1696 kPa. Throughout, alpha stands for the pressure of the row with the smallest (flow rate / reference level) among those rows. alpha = 1690.0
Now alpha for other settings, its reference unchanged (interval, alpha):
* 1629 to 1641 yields 1640.0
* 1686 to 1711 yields 1690.0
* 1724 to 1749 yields 1730.0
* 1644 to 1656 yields 1645.0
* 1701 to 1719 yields 1712.5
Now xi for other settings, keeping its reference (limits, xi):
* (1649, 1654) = 0.50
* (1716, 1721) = -0.39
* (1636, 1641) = 0.53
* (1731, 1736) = 0.32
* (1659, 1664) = 0.50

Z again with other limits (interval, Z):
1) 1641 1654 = 118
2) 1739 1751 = 100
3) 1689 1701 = 67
